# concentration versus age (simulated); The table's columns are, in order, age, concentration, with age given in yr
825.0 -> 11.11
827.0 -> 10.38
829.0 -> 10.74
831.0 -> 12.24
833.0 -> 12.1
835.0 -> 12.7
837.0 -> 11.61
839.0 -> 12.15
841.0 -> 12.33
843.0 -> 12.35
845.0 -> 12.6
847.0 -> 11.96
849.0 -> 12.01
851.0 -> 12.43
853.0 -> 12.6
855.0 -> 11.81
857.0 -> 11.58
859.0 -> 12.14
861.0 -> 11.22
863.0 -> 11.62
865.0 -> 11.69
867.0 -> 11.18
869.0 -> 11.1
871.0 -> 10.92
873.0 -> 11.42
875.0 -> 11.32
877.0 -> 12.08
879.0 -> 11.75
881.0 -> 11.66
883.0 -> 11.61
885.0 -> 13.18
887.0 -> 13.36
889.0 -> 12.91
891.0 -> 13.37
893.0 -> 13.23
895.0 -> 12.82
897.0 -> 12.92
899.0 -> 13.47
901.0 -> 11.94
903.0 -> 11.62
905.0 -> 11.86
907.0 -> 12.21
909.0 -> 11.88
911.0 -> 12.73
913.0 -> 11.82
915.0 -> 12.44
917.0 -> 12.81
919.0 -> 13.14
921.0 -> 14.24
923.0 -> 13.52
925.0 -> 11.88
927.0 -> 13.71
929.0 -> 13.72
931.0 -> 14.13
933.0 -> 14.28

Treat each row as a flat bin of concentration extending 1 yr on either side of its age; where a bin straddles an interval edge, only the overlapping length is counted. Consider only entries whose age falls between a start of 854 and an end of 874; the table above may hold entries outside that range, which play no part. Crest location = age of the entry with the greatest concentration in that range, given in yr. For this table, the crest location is 859.0 yr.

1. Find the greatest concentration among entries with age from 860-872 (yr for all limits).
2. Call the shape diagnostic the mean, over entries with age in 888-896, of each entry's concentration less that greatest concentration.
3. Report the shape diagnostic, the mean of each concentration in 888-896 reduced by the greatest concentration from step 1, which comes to 1.4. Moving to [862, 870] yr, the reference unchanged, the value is -0.3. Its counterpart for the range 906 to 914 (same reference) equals 0.5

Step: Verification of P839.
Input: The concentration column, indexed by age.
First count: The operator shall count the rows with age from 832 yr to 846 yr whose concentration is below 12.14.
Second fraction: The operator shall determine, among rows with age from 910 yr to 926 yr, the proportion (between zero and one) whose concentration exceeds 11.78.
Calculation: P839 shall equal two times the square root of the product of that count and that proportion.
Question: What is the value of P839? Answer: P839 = 2.8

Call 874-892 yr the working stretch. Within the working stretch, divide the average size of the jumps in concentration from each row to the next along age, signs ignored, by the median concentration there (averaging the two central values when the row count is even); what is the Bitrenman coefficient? 0.040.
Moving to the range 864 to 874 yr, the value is 0.028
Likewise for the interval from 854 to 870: 0.034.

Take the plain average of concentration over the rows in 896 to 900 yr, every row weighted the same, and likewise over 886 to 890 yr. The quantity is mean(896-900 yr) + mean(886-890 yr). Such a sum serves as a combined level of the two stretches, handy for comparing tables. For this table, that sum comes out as 26.3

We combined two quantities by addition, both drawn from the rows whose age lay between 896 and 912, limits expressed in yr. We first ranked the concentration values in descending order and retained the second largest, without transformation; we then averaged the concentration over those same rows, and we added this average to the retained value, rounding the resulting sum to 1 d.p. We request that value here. 25.2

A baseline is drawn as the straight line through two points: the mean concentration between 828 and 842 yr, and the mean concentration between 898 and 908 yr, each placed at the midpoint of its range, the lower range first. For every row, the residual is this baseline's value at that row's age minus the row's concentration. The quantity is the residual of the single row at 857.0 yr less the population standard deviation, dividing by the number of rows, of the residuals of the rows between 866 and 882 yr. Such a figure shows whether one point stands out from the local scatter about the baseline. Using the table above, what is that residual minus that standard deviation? 0.1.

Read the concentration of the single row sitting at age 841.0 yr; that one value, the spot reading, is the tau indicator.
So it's 12.33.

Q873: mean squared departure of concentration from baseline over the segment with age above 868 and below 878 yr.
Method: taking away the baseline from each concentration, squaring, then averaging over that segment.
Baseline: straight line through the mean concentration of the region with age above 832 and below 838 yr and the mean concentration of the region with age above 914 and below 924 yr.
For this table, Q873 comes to 1.7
